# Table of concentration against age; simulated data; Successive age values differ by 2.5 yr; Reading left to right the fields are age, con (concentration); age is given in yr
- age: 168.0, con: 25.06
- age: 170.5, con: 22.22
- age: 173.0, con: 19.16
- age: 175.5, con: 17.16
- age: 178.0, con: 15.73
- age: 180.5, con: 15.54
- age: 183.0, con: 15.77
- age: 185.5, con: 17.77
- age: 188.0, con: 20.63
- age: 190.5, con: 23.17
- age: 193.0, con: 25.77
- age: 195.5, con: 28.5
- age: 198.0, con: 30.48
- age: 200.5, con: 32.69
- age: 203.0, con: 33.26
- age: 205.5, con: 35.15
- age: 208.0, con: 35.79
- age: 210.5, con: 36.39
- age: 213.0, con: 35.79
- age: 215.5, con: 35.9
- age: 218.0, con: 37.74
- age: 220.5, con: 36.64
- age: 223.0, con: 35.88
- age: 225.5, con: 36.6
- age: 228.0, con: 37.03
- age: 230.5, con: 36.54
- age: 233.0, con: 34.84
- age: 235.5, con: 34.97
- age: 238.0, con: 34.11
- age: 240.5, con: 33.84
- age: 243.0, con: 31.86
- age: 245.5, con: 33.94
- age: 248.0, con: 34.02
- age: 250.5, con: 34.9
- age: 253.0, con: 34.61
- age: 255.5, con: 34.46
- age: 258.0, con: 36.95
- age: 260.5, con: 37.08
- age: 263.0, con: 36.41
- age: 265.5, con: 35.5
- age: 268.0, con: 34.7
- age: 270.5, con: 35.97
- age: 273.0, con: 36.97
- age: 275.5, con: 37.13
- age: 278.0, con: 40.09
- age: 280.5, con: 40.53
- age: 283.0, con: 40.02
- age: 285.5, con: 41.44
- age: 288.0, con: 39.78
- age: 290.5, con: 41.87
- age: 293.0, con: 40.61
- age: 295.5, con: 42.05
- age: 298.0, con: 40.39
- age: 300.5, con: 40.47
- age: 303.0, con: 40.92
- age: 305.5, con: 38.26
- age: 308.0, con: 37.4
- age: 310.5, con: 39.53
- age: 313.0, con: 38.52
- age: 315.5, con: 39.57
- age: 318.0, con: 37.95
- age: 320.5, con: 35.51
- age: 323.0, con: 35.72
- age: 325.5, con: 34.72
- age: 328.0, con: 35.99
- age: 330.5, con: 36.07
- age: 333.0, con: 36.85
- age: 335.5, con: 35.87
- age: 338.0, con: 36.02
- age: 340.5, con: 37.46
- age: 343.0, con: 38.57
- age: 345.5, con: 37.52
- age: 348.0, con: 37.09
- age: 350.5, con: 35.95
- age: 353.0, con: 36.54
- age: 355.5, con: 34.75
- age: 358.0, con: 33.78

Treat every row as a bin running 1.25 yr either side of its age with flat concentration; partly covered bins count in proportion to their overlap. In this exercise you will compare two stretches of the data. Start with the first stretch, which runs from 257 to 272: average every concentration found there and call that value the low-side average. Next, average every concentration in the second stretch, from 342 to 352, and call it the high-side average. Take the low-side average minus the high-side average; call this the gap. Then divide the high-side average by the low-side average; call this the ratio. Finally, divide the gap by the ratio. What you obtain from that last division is -1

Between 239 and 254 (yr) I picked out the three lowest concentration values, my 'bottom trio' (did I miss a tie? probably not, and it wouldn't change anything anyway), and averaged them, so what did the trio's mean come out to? 33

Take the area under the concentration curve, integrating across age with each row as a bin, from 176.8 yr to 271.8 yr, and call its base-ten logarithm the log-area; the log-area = 3.48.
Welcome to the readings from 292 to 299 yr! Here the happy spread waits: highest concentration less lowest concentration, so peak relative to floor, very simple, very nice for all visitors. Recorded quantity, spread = 1.66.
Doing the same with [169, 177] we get 5.06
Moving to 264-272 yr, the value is 1.27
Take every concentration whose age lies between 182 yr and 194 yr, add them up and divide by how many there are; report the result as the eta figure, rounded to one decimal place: 20.6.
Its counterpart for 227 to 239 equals 35.5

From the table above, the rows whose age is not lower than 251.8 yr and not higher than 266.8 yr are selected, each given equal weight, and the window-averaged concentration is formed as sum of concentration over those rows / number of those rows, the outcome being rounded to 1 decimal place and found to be 35.8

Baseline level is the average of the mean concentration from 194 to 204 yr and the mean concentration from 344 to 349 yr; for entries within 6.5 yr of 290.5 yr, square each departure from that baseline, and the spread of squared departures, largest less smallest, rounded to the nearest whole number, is 30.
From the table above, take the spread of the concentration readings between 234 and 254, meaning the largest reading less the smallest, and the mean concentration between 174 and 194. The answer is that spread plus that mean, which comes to 22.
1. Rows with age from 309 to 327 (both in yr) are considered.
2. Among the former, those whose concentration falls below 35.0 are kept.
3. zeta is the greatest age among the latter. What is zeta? 325.5 yr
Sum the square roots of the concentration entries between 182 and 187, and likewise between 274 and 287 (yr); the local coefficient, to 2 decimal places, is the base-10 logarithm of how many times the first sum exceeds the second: -0.59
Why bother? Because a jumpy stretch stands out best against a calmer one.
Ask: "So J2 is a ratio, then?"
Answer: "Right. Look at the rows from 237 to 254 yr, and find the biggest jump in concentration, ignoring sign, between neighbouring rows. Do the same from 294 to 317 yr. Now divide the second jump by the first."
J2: 1.28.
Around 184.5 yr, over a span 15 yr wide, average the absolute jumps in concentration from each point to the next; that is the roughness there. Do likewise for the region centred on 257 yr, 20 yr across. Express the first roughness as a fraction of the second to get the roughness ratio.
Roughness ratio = 1.98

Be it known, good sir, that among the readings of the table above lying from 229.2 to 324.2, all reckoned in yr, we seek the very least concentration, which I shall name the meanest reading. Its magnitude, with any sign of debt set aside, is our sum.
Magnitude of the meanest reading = 32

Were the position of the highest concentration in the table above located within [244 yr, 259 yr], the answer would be 258.0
